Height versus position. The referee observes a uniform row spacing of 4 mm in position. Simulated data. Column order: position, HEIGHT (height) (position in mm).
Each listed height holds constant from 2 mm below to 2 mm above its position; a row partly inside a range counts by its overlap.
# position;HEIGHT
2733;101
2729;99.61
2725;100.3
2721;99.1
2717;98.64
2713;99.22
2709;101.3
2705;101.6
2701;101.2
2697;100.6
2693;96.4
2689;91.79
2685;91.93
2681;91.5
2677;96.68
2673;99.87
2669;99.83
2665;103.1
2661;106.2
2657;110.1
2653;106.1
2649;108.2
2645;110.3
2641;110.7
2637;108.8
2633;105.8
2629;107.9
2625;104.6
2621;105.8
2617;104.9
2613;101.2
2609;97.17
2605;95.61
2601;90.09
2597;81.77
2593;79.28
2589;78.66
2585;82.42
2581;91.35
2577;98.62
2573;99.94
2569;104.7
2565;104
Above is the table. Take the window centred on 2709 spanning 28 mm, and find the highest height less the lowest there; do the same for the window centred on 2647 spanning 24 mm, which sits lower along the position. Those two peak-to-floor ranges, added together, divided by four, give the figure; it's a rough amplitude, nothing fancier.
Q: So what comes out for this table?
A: 1.9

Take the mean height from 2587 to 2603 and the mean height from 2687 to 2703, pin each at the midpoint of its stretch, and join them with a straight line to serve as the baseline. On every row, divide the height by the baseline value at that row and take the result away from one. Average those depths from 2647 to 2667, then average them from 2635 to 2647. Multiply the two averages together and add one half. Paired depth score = 0.538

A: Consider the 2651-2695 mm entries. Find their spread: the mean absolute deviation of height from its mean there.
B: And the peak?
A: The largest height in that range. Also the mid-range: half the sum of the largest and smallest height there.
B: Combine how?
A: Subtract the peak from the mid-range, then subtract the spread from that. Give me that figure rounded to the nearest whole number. -15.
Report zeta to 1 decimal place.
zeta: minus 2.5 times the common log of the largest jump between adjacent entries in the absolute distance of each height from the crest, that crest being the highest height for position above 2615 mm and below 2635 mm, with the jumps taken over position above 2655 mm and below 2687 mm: -1.8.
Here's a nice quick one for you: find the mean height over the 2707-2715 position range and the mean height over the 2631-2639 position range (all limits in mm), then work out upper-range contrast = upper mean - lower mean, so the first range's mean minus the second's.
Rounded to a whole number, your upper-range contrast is -7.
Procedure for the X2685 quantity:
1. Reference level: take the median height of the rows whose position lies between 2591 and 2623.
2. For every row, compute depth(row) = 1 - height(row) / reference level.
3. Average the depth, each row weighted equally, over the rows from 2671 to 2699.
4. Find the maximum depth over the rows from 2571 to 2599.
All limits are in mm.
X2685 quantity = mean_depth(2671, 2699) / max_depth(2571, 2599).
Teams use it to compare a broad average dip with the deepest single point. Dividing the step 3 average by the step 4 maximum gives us 0.05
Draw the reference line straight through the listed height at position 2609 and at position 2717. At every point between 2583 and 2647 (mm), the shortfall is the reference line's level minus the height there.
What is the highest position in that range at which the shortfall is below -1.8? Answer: 2645 mm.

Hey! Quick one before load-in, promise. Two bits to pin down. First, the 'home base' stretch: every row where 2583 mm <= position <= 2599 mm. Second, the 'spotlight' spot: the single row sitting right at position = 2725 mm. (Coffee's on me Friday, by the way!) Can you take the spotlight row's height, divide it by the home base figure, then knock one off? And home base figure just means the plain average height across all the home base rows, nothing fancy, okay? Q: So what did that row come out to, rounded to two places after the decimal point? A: 0.25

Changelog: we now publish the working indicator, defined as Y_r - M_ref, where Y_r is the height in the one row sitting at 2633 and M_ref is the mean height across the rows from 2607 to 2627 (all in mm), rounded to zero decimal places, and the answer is 3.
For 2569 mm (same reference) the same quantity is 2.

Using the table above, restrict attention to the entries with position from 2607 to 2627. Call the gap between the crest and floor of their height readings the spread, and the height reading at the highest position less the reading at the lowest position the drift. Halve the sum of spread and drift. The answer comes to 8.0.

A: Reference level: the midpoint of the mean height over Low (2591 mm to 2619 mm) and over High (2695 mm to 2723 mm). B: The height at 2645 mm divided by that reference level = 1.14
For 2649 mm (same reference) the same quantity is 1.12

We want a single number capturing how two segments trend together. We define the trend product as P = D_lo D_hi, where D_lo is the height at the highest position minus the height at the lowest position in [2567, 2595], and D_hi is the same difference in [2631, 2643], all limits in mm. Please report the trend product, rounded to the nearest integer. -125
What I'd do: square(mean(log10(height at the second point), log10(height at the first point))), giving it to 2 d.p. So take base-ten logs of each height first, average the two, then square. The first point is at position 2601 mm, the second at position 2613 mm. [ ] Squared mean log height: 3.92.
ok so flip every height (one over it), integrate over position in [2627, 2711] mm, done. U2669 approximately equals 0.82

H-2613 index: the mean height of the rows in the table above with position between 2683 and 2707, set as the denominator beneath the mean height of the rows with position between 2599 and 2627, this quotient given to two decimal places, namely 1.03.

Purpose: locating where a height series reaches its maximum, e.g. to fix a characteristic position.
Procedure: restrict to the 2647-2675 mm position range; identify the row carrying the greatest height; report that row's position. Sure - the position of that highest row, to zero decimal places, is 2657 mm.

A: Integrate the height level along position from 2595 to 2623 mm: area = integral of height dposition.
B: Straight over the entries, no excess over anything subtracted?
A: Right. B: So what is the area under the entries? 2706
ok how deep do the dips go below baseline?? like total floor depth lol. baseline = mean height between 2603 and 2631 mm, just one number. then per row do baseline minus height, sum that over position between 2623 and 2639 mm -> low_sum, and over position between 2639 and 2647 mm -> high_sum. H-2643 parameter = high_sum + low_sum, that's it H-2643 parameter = -33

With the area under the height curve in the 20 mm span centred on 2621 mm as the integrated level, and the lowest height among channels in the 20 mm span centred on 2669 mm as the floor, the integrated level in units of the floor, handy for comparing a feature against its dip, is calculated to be 21.7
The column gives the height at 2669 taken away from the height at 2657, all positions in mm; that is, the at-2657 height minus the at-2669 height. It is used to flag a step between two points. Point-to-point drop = 10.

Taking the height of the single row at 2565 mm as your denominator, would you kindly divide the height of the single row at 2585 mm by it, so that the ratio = 0.79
